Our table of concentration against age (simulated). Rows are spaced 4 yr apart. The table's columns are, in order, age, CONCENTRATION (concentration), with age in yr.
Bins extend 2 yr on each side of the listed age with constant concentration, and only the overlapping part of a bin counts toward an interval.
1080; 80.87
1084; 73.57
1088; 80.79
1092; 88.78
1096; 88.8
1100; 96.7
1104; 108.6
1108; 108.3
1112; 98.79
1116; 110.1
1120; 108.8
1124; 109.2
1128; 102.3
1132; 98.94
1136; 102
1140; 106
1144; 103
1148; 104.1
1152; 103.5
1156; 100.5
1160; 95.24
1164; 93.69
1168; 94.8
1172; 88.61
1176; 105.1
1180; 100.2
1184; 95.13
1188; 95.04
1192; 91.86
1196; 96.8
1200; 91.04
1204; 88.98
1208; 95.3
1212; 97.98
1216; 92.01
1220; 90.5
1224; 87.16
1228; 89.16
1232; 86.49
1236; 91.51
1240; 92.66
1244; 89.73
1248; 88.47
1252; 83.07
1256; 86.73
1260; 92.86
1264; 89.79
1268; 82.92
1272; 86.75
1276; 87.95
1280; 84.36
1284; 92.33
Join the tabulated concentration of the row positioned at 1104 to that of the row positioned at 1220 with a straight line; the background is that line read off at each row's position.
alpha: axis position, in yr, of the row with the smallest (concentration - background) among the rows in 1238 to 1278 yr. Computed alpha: 1252 yr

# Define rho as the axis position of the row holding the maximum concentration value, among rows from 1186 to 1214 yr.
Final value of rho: 1212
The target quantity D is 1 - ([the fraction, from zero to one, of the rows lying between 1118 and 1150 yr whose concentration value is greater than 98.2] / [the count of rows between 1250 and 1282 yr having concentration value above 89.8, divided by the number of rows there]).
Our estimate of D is -7.0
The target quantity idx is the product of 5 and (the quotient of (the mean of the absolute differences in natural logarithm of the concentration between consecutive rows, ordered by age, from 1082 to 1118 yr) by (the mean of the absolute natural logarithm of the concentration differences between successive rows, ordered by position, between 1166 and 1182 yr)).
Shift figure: 3.9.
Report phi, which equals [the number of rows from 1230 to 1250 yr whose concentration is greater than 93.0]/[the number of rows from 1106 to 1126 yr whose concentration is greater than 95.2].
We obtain 0.0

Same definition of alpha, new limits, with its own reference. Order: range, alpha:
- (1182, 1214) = 1204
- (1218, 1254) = 1224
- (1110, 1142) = 1112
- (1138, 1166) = 1164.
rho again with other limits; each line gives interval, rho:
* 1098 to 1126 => 1116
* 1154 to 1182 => 1176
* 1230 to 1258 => 1240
